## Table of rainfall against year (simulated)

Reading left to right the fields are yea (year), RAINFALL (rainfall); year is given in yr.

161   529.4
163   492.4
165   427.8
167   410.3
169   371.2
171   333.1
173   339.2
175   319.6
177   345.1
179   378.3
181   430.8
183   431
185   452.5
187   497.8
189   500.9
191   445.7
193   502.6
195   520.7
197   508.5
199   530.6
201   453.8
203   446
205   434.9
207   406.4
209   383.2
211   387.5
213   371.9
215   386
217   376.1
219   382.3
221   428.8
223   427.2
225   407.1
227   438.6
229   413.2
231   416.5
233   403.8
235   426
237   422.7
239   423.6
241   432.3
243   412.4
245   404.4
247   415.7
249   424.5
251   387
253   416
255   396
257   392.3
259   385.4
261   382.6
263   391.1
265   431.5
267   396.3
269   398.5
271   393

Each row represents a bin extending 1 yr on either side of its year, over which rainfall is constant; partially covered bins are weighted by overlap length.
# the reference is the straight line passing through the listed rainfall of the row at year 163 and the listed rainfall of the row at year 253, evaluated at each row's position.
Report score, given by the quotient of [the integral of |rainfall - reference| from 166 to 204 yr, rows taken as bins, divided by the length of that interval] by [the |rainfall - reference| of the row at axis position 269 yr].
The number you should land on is 18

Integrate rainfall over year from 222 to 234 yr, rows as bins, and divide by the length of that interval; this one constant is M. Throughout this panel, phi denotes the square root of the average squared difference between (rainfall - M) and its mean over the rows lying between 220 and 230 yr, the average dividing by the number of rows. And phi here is 11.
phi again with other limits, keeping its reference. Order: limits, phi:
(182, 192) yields 28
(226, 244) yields 10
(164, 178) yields 38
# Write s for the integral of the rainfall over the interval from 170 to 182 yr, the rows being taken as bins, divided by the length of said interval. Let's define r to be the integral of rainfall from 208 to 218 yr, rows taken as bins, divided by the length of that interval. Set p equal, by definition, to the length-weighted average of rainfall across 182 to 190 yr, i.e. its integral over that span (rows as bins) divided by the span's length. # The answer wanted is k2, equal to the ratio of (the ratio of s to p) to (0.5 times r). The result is 0.0040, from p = 471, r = 381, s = 358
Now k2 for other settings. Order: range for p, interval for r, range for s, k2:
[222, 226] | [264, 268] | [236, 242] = 0.0049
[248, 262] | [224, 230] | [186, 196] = 0.0059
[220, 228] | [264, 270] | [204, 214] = 0.0046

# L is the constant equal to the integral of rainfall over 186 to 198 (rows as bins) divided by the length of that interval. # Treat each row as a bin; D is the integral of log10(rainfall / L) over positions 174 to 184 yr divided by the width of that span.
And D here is -0.12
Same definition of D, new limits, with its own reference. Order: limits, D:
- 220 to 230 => -0.07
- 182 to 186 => -0.05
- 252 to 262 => -0.10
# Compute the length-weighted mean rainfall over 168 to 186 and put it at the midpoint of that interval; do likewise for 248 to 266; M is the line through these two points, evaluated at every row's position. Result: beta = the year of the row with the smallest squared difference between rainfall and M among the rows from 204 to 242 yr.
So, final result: 211 yr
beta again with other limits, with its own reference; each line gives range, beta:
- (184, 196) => 191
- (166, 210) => 179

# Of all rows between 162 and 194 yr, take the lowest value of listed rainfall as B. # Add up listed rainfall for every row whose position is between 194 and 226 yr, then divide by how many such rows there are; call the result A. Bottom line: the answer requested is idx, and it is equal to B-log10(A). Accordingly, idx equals 317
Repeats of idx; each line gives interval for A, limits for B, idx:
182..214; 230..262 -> 380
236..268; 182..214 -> 369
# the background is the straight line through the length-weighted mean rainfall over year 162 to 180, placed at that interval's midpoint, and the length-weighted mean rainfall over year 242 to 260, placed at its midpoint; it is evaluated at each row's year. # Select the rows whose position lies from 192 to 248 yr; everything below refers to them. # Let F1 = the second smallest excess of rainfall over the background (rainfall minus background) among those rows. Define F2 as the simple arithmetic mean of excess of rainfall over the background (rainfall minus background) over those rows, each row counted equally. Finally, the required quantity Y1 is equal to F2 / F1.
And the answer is -1.9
